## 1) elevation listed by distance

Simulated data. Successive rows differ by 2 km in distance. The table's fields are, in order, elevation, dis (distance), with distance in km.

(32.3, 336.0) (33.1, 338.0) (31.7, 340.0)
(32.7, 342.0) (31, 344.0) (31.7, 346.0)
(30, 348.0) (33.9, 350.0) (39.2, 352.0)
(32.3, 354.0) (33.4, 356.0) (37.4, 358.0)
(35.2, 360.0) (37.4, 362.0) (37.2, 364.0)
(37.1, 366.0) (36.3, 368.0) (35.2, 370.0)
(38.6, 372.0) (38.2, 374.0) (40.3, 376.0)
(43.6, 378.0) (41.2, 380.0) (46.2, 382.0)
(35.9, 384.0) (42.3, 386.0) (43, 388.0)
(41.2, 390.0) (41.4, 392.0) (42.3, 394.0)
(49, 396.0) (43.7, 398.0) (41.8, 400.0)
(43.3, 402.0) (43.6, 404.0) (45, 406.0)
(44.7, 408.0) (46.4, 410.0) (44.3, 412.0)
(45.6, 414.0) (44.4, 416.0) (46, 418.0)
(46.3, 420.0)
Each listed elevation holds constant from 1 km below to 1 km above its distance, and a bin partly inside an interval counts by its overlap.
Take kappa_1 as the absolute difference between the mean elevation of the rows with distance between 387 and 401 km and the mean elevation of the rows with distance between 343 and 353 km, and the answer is 10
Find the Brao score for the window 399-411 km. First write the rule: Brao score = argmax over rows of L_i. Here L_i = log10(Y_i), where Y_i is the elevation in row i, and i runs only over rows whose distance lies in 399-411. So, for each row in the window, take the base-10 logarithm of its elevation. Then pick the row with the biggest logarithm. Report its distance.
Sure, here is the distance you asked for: 410.0 km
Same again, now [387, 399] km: 396.0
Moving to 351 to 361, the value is 352.0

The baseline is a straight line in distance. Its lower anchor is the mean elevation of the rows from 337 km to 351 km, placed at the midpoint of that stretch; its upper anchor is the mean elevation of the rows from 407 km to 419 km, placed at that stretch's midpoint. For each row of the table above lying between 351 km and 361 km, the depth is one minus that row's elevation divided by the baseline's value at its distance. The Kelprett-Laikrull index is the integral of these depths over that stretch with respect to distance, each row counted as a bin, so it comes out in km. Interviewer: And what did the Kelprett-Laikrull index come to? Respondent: -0.4 km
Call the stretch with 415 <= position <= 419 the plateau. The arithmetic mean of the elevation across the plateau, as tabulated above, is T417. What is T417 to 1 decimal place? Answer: 45.2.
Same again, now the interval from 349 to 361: 35.2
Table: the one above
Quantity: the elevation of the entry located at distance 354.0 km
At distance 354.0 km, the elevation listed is 32.3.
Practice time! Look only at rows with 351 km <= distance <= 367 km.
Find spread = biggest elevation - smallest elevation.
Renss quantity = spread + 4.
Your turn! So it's 11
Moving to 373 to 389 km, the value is 14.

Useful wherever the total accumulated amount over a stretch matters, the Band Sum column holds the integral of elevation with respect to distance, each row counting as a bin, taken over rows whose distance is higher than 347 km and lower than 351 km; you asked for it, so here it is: 128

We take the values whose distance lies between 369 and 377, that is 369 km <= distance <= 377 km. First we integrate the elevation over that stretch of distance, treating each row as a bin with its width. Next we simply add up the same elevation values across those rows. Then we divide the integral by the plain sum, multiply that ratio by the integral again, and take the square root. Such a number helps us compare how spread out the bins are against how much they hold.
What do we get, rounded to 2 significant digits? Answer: 25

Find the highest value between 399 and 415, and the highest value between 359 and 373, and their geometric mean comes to 42.3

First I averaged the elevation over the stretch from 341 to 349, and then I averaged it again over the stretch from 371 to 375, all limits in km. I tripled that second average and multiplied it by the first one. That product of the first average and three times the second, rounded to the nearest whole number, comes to 3612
